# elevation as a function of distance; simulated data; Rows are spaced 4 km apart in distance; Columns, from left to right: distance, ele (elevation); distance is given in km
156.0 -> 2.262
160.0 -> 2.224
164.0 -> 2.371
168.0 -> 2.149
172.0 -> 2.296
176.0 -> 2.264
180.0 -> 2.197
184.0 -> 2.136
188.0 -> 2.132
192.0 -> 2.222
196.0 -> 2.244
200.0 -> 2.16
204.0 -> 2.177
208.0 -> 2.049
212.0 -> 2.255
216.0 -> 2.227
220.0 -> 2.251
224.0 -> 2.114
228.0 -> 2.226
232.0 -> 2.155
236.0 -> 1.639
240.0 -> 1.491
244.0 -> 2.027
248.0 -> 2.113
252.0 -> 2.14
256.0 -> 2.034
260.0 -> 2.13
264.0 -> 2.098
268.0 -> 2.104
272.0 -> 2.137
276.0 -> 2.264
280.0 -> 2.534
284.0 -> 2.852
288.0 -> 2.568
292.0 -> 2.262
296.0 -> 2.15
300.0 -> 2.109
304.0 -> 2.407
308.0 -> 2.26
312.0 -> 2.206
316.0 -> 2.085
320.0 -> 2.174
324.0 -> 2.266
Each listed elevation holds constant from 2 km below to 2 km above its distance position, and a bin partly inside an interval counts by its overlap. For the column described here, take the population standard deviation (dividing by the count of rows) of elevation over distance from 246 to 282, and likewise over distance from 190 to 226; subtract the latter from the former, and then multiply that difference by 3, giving 0.22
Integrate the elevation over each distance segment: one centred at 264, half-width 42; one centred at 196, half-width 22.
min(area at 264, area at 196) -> 96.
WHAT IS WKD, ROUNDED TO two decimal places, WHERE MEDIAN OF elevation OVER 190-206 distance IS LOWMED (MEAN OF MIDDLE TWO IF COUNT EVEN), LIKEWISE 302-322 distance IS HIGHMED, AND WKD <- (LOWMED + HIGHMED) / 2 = 2.20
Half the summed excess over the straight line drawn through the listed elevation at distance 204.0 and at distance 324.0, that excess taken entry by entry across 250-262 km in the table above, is -0.2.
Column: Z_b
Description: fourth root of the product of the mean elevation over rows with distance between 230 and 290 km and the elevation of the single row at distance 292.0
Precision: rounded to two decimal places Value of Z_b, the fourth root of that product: 1.49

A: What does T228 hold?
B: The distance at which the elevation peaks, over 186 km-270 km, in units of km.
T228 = 212.0 km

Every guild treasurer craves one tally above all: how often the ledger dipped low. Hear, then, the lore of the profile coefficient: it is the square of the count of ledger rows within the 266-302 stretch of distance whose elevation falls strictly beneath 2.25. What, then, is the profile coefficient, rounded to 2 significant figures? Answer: 16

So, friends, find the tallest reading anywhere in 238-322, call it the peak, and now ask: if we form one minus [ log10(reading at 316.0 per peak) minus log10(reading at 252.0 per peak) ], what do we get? 1.01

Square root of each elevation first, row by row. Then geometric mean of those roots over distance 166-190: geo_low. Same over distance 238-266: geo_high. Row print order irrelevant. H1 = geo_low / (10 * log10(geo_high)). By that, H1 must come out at 0.99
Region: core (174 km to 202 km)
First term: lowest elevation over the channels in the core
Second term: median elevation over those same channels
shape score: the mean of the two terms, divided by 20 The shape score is 0.108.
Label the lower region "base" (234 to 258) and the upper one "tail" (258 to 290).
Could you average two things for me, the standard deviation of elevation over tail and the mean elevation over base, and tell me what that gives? 1.09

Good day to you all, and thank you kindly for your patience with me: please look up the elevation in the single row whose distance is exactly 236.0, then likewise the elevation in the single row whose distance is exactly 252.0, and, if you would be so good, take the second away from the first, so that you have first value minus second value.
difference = -0.50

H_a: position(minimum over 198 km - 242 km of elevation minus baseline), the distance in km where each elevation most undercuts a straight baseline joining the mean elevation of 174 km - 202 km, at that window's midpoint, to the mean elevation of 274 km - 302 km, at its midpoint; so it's 240.0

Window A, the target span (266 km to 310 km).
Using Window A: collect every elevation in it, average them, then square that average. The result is 5.44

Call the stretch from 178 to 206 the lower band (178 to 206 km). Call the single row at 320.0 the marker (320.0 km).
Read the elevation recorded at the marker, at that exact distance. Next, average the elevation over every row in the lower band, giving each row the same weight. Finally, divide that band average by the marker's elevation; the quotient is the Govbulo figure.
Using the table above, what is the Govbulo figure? 1.00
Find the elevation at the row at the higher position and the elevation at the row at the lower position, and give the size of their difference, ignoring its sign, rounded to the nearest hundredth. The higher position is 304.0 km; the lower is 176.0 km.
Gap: 0.14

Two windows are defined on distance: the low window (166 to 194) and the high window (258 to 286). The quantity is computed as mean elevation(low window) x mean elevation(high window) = 5.06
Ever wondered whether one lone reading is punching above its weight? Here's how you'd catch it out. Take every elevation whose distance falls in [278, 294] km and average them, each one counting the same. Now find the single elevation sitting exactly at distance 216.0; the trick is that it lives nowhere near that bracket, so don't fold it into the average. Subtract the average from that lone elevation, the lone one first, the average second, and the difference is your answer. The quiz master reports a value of -0.33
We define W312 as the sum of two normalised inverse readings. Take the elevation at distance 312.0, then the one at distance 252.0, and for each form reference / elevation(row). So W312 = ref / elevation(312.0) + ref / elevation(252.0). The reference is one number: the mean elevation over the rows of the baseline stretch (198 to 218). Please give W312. 2.001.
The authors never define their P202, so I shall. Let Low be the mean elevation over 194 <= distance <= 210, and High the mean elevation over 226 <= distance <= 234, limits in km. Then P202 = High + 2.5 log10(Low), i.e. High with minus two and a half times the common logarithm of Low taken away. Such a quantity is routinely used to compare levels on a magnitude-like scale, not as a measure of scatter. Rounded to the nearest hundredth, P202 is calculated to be 3.03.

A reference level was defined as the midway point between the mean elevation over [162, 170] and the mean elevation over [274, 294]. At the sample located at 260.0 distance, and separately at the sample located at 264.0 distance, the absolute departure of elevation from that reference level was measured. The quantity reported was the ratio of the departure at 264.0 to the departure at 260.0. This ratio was 1.1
